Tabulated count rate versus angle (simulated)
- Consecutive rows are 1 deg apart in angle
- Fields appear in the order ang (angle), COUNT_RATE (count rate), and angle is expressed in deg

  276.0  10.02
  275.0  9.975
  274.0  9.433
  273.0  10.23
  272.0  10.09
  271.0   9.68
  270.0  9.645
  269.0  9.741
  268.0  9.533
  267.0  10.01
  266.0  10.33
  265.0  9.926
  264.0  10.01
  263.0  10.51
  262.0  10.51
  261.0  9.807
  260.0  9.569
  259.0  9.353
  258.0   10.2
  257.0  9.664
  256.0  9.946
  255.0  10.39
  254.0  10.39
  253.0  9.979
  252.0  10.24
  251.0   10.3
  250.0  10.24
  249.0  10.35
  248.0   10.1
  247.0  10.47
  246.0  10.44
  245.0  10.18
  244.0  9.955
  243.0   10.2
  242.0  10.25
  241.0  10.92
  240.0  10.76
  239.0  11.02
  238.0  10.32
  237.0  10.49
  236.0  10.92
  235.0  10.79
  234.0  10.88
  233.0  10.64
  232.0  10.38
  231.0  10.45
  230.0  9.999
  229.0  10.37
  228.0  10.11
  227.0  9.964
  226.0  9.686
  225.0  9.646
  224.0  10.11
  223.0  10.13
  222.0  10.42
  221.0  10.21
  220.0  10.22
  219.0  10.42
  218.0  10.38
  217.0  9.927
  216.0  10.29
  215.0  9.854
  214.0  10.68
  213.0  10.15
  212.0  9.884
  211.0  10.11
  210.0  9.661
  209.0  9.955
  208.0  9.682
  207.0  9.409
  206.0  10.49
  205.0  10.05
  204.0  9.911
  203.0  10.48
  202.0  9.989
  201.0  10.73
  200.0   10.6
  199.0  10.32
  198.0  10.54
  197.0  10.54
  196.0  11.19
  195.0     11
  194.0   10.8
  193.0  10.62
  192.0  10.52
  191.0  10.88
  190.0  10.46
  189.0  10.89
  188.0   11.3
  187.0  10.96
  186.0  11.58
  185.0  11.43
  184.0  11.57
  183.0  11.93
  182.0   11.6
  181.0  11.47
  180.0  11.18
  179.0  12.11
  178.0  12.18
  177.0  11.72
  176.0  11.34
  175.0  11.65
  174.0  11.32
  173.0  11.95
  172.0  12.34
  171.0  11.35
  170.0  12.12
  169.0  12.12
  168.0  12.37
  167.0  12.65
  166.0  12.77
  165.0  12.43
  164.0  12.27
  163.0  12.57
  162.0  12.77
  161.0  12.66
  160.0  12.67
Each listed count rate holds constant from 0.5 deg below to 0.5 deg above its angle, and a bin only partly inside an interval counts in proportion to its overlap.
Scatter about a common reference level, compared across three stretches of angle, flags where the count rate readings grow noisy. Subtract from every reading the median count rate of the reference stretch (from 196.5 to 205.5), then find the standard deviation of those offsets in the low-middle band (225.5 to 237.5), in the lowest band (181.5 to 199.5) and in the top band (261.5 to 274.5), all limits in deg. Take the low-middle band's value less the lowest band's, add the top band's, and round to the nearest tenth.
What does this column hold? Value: 0.3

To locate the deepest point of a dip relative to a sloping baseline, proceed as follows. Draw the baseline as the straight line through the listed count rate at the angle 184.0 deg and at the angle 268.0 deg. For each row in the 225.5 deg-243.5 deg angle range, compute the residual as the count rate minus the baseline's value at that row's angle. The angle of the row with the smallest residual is 226.0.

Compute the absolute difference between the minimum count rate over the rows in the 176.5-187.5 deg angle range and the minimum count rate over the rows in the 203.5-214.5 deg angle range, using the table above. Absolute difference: 1.6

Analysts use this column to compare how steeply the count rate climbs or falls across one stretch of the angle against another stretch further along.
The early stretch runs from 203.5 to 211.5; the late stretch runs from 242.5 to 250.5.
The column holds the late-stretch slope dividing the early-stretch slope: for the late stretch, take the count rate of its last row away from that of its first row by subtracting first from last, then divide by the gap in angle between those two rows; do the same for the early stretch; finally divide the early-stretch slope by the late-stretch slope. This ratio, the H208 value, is 5.0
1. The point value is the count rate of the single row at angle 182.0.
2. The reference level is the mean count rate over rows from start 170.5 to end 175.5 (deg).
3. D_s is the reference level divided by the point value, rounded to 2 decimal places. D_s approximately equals 1.01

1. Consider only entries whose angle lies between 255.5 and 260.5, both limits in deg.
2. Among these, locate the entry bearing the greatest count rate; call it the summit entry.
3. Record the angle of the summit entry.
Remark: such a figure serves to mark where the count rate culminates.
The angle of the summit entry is 258.0 deg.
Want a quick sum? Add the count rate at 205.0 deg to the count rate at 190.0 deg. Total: 20.5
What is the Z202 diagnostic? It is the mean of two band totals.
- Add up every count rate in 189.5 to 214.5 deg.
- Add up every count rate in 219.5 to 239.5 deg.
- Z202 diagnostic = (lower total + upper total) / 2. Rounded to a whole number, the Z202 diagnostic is 233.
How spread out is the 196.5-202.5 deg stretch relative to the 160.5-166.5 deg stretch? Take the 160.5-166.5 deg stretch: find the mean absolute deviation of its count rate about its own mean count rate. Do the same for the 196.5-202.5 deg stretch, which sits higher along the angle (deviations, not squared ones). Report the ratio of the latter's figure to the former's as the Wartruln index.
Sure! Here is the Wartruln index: 1.3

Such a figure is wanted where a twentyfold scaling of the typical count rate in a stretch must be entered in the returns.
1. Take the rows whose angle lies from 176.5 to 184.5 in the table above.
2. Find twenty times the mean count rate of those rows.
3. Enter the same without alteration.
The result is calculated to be 234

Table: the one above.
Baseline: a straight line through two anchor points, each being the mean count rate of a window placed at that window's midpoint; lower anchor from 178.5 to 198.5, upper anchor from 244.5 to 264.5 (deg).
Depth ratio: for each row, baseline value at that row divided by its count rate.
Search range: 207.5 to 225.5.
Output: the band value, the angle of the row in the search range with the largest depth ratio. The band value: 208.0 deg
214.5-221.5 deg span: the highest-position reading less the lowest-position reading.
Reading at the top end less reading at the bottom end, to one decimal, 0.4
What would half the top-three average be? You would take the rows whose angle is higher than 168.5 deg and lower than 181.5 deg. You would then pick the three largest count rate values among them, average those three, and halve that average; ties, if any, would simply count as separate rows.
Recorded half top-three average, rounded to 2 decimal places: 6.11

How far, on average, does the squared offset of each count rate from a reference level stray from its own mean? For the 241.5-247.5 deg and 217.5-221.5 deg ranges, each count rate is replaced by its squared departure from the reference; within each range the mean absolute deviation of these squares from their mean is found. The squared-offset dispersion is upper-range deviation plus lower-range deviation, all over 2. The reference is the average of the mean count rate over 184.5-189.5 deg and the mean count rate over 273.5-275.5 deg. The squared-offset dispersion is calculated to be 0.05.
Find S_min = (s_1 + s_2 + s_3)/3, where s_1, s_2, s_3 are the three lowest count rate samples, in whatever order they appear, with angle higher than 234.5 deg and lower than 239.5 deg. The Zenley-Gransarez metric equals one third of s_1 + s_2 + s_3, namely 10.53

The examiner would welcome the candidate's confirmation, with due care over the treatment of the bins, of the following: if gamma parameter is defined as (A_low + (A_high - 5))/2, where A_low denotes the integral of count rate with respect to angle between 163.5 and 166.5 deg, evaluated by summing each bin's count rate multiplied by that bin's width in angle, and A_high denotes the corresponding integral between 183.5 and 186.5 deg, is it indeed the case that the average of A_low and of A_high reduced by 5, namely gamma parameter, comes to 33.5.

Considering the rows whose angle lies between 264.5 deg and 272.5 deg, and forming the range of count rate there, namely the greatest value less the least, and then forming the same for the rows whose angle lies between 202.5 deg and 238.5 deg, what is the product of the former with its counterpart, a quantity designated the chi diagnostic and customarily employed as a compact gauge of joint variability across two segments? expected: 1.2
